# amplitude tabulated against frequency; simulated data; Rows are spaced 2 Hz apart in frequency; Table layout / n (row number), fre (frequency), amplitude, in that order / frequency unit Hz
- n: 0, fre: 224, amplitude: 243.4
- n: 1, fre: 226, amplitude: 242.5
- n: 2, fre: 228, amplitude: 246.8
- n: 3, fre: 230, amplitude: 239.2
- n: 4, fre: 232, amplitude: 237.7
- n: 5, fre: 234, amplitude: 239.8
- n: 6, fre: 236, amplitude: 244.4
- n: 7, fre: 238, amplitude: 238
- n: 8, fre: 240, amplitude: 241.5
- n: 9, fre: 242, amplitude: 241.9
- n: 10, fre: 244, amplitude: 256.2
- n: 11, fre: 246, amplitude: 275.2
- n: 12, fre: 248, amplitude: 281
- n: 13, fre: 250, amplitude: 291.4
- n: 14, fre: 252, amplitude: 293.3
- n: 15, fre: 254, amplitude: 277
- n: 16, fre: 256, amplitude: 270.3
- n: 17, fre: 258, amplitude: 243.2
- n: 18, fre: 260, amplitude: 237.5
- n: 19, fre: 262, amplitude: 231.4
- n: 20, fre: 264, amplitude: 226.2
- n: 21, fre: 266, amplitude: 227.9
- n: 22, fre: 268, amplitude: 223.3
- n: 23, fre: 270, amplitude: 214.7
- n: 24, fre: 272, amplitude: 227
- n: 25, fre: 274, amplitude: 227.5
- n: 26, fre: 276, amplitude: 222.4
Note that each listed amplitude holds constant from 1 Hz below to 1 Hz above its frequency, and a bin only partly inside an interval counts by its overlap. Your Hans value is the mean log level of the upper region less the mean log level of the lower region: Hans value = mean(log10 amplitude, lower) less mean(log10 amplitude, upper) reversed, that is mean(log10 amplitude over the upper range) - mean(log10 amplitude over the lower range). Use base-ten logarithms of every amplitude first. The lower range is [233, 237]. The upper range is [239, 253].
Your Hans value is 0.04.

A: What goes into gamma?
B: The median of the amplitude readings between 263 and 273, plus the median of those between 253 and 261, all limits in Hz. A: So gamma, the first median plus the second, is 483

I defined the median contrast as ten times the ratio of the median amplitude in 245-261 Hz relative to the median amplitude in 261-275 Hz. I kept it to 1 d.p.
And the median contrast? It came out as 12.2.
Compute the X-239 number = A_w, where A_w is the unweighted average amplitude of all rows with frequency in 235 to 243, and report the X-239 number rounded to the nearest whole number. 241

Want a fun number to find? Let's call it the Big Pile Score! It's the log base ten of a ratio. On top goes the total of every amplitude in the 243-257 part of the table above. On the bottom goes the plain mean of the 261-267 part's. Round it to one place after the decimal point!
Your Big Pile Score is 0.9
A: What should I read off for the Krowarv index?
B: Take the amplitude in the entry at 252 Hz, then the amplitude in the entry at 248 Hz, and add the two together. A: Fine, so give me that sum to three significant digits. 574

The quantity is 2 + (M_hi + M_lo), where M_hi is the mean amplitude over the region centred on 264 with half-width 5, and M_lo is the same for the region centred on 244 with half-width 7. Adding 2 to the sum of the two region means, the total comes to 492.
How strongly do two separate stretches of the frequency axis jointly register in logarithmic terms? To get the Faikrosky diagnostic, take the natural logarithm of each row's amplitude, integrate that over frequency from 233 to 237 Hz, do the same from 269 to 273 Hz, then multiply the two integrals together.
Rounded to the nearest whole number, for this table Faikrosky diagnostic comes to 474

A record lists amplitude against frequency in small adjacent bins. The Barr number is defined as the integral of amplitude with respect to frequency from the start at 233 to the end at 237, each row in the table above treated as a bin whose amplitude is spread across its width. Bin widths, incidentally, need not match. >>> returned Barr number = 968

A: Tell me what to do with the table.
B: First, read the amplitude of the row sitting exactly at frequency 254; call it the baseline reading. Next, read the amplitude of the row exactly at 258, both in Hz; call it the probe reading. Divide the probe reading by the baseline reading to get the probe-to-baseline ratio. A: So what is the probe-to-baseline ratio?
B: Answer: 0.88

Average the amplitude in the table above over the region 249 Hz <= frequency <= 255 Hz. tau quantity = 287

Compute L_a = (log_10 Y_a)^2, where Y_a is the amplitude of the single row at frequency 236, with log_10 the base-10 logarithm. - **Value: 5.70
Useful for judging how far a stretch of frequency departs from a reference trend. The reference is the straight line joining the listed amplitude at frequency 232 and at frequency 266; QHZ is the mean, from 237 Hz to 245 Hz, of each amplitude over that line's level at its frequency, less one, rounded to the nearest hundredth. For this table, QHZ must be 0.04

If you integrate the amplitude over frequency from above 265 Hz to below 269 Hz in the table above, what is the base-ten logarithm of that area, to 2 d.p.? 2.96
